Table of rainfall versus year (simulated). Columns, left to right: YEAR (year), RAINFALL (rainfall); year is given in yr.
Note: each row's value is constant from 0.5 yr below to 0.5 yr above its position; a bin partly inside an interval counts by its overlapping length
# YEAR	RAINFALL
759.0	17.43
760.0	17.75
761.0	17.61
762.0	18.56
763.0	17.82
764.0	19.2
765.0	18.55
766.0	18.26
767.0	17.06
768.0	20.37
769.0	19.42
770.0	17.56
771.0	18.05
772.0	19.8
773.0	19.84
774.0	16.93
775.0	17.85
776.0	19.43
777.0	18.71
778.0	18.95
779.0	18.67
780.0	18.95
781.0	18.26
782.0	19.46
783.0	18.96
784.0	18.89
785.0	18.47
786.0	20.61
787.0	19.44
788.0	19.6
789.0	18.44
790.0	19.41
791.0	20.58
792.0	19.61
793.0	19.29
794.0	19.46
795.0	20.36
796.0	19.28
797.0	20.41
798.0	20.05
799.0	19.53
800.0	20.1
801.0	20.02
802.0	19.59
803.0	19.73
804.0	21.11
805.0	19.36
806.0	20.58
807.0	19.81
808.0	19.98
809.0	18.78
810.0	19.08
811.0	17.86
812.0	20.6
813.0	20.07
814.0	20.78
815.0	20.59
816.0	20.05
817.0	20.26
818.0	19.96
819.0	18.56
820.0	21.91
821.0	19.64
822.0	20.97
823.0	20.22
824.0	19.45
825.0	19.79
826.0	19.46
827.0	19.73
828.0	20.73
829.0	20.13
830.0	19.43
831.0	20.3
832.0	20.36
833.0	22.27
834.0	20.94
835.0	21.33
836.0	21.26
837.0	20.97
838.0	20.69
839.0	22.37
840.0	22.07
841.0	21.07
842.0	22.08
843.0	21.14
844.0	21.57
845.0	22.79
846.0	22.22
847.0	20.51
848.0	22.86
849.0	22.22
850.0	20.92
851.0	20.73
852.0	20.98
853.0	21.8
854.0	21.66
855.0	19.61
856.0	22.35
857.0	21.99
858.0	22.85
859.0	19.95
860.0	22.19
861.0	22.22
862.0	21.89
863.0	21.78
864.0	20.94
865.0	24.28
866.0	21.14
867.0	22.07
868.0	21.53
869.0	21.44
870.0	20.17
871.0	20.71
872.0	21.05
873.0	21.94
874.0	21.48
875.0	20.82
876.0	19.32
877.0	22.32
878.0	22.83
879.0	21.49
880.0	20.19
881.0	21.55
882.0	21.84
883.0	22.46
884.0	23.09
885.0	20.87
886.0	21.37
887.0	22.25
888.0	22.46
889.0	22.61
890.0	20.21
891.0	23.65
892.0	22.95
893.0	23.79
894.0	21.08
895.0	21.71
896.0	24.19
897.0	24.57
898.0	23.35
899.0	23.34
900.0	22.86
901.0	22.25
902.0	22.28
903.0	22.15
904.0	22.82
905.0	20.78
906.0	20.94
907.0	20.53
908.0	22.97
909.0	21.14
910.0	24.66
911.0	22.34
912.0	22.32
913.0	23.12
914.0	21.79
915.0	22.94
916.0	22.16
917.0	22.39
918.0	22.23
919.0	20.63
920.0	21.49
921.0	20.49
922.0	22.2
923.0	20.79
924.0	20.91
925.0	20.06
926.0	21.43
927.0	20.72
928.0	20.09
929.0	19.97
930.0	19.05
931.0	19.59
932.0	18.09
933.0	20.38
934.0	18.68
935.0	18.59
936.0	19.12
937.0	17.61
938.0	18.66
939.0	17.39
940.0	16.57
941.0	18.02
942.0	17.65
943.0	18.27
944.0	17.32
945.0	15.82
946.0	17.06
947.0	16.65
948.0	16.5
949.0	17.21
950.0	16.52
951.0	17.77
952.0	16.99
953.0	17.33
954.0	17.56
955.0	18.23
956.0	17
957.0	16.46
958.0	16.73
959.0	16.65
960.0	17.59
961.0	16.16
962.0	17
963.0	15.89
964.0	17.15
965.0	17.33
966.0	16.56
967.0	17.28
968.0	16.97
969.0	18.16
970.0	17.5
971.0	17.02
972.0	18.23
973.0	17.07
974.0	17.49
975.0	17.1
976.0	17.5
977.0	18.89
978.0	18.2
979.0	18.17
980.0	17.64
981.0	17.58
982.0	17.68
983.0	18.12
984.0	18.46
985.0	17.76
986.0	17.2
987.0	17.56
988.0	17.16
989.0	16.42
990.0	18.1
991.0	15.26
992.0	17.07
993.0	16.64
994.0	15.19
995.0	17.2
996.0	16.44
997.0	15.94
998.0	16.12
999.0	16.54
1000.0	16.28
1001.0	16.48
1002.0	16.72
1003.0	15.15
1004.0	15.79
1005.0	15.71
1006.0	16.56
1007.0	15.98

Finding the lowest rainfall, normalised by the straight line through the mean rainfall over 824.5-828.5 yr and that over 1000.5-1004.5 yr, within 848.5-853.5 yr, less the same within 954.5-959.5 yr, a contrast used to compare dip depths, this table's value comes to 0.103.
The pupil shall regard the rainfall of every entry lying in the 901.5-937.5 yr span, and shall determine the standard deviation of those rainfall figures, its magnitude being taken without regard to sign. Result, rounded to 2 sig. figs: 1.6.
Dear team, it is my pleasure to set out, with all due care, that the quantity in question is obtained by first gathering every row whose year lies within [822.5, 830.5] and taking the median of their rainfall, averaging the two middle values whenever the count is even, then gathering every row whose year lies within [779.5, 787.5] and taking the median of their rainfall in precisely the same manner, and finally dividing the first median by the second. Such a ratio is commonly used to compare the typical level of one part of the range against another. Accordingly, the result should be 1.04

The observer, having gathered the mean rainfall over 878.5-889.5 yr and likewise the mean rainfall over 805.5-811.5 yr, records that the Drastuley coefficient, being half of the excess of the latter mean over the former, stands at -1.2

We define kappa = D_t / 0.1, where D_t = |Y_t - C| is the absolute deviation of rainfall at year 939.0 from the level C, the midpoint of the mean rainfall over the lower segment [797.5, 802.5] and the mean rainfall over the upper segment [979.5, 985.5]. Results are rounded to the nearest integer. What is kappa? 15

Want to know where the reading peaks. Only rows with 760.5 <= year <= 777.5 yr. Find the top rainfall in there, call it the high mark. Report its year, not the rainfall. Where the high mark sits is 768.0 yr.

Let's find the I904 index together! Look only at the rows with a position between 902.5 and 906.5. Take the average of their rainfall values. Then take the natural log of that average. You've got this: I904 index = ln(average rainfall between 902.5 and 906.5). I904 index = 3.08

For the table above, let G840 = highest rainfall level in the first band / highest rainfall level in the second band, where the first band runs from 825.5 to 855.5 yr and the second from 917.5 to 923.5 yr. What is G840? 1.03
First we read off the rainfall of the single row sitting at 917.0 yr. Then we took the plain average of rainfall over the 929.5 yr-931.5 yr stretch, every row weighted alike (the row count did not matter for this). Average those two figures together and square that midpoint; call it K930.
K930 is 435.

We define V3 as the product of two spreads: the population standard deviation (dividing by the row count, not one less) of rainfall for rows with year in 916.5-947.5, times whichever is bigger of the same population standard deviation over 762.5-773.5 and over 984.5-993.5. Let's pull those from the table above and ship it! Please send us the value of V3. 1.8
